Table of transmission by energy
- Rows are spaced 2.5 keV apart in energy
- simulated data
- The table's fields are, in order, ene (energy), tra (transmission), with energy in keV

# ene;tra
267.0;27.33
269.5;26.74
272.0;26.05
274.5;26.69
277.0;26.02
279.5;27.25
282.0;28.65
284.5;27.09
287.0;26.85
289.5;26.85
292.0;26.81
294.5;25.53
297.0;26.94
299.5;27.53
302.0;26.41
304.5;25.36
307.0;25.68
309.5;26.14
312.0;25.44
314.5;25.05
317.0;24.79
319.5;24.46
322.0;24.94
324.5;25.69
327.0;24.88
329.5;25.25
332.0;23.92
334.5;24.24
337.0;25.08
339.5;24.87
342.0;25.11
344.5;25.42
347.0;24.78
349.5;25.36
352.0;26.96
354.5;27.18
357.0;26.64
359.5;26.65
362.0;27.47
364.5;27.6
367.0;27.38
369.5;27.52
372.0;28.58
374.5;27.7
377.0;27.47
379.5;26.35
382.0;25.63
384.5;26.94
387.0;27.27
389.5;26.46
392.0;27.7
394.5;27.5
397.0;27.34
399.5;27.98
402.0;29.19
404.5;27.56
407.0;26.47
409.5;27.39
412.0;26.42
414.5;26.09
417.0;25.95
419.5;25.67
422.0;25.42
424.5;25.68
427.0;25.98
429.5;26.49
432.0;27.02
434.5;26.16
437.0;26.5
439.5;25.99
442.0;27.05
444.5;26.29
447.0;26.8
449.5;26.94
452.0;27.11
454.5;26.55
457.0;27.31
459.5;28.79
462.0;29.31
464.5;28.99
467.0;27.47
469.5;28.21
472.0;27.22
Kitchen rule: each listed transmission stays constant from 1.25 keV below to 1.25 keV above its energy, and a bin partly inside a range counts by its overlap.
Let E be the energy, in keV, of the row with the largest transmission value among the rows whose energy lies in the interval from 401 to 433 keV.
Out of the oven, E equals 402.0 keV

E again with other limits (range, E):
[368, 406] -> 402.0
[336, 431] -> 402.0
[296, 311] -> 299.5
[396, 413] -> 402.0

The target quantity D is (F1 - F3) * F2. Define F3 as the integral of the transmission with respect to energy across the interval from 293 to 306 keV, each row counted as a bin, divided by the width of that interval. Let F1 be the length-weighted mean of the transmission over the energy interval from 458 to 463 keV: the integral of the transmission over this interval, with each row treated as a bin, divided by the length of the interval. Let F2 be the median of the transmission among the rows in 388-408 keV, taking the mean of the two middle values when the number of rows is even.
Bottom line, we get 72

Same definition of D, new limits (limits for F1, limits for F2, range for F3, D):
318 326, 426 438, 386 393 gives -56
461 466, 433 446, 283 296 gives 63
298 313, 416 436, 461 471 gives -60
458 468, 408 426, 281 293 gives 36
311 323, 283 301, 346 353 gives -20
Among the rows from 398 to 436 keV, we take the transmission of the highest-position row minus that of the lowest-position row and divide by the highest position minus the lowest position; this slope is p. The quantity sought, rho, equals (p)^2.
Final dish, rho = 0.003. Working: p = -0.05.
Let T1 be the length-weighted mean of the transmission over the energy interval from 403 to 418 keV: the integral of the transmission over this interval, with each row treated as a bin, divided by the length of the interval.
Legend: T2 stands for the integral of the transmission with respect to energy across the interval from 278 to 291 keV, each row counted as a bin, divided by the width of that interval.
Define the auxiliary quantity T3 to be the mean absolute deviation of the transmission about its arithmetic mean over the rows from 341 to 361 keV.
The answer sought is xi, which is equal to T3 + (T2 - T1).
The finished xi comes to 1.4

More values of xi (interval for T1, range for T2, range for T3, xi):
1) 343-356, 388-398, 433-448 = 1.6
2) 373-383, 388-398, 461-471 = 1.0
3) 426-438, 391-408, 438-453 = 1.6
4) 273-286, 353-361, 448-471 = 0.6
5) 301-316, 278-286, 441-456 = 2.2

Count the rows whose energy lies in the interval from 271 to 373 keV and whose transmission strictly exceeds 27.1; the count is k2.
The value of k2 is 9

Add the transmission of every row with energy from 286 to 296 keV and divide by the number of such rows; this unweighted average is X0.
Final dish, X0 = 26.5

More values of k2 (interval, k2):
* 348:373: 6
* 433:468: 6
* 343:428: 16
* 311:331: 0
